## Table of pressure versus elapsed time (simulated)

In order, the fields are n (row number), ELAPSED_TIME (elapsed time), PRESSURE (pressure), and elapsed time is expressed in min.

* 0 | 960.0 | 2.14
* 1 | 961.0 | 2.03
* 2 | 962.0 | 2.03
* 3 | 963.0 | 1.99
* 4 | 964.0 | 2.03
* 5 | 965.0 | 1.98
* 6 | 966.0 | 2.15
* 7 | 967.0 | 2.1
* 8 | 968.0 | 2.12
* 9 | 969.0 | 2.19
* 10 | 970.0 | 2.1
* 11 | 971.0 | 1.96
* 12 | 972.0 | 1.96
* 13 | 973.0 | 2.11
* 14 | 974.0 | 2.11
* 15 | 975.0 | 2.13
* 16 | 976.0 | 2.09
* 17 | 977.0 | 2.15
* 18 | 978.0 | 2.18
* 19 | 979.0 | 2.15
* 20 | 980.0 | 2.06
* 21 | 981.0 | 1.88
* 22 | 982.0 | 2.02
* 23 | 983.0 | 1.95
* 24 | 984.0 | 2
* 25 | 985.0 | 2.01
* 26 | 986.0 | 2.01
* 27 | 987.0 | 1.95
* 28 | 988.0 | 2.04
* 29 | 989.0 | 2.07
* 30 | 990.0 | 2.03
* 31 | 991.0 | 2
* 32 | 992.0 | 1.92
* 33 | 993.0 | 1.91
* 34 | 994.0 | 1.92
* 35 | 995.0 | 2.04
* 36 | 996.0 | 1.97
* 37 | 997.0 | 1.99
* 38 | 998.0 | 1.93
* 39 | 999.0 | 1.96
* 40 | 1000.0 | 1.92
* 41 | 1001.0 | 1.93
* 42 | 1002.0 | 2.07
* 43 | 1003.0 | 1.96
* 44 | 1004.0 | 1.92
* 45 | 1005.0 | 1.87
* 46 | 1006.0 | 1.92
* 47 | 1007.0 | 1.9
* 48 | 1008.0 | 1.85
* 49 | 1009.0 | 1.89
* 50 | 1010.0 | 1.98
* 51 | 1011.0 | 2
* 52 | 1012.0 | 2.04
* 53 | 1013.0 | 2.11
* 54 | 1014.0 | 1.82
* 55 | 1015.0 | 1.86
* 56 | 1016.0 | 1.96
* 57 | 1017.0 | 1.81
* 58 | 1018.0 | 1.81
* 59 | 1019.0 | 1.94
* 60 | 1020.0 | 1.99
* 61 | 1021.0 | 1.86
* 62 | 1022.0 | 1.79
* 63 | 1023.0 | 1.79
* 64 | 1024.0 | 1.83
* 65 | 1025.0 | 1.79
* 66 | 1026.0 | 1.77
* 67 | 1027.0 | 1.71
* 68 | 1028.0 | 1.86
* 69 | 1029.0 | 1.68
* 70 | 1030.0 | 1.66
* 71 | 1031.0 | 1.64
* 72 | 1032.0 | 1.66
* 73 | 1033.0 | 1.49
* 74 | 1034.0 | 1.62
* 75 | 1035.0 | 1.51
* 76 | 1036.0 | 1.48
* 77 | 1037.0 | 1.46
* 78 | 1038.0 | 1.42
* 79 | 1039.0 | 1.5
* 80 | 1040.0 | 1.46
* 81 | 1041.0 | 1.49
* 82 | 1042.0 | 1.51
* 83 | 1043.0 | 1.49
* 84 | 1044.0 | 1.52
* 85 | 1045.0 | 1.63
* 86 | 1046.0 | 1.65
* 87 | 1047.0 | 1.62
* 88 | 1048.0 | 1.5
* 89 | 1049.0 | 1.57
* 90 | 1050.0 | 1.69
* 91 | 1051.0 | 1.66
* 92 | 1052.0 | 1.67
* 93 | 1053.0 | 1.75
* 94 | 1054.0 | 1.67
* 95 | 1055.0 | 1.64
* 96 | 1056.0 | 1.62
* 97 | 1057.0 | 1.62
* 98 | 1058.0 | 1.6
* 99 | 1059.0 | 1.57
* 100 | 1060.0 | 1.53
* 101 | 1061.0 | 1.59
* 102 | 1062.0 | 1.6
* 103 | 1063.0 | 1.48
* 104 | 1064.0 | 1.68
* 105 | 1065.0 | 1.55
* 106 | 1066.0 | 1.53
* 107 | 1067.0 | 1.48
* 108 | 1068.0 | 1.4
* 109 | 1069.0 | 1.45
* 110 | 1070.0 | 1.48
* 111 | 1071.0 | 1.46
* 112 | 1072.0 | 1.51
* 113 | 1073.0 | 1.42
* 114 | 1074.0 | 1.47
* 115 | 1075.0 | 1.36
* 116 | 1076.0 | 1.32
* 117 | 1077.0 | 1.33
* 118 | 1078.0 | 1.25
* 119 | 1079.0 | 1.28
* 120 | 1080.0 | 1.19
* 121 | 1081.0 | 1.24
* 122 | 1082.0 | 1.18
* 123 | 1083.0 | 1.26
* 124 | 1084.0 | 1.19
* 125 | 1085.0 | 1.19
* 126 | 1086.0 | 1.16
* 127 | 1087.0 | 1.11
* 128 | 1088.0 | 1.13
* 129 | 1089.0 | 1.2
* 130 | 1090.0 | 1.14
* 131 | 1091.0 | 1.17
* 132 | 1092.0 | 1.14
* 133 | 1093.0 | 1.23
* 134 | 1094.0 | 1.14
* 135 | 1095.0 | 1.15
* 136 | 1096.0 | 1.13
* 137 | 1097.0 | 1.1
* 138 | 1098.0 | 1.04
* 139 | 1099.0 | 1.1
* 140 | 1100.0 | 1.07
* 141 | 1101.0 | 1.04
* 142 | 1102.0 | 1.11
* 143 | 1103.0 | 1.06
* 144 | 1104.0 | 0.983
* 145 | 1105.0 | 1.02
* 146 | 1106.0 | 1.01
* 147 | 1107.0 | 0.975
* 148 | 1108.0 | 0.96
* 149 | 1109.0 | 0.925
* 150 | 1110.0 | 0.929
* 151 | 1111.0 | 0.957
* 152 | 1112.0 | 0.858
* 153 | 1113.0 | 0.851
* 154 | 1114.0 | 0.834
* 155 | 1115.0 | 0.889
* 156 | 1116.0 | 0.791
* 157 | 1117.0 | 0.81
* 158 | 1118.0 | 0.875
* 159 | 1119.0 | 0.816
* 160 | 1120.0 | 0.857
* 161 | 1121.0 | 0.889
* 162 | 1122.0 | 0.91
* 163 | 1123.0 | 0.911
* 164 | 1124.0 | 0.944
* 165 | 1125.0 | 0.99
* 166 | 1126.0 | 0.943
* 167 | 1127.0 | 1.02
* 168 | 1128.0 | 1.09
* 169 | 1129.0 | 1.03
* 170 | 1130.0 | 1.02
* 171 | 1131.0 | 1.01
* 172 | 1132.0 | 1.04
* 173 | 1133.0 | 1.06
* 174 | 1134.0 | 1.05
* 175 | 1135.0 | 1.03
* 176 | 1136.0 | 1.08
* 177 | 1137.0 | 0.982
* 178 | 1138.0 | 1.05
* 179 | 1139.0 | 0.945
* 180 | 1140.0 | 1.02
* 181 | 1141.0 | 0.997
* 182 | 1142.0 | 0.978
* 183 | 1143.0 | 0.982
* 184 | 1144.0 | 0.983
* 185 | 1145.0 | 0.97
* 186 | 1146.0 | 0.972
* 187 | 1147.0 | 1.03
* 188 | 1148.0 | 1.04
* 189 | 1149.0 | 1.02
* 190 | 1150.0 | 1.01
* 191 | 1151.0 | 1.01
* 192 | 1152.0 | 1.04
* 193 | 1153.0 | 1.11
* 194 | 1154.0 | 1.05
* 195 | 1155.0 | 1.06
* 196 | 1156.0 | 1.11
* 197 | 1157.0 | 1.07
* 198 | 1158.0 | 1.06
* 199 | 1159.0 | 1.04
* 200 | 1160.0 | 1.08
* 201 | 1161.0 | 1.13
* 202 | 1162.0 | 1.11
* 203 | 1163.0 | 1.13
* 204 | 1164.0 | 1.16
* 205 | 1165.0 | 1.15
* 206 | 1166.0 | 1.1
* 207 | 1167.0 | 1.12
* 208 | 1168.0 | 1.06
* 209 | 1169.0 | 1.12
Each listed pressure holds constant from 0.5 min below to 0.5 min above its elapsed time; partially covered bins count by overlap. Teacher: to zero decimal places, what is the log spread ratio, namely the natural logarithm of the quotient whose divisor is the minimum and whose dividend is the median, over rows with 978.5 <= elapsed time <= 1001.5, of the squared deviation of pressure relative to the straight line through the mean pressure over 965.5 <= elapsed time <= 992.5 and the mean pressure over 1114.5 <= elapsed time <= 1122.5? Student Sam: 5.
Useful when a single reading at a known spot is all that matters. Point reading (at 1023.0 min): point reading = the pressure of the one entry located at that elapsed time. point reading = 1.79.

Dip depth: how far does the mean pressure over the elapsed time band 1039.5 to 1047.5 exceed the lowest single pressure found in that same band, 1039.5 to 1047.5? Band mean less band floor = 0.086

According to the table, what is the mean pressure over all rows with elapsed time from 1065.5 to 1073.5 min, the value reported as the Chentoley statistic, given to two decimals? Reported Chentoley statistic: 1.47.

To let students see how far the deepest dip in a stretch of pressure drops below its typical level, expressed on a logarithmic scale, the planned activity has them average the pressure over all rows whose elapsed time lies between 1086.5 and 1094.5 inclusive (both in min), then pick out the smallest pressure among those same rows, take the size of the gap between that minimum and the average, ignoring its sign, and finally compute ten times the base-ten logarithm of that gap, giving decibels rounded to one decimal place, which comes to -13.2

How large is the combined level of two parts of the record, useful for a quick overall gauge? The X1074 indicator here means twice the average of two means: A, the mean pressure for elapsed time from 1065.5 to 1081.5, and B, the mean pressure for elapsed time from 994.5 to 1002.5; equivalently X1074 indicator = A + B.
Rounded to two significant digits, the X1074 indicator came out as 3.4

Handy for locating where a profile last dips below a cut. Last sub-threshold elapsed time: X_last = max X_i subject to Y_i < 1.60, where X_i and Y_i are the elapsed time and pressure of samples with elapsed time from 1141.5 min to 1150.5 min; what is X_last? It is 1150.0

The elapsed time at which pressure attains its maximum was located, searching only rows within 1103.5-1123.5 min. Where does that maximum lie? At 1105.0 min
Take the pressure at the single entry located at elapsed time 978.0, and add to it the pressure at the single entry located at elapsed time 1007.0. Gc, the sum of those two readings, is 4.1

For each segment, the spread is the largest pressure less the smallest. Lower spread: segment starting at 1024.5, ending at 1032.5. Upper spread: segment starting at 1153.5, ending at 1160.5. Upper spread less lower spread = -0.15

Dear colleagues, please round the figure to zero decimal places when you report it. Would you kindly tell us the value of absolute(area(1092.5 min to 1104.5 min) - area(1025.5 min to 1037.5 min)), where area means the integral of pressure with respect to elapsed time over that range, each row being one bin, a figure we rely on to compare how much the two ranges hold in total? 6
